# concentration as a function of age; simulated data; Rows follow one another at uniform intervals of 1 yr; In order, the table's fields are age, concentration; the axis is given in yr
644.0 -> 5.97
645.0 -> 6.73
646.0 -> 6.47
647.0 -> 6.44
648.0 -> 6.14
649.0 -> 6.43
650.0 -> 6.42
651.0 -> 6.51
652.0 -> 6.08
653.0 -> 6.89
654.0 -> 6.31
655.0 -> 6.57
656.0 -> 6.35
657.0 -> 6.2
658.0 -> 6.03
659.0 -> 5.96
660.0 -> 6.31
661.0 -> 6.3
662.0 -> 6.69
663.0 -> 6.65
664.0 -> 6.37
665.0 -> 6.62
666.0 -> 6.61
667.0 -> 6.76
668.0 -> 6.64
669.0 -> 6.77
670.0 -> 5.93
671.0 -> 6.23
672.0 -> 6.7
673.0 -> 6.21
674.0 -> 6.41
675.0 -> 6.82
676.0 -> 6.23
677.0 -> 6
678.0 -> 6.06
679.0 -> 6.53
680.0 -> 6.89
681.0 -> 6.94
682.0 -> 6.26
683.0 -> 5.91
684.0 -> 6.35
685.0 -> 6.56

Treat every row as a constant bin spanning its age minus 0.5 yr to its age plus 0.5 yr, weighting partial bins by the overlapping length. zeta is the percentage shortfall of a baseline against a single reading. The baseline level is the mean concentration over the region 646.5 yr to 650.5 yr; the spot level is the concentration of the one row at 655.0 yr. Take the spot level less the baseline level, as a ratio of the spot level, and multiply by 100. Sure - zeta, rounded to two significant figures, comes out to 3.2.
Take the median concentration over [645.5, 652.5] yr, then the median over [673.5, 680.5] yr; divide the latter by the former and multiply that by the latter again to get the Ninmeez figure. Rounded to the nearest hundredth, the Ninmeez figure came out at 6.39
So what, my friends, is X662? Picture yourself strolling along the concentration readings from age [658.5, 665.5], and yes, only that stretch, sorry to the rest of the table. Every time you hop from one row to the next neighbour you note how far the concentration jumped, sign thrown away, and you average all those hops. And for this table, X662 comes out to 0.22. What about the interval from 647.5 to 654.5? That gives 0.37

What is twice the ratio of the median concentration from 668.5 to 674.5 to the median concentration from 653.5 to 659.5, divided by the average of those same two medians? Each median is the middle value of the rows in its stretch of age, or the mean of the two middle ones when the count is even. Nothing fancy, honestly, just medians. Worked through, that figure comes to 0.321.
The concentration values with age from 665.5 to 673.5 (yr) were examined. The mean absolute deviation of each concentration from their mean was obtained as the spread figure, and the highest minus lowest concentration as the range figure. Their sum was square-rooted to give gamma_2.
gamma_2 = 1.05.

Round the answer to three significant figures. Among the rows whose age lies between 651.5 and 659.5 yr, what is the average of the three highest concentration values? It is 6.60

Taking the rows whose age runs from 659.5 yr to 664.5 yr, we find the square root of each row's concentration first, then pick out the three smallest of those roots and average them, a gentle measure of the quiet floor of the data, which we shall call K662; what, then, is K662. 2.52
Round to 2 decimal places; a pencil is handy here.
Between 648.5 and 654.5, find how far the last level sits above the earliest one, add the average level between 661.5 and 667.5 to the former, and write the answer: 6.50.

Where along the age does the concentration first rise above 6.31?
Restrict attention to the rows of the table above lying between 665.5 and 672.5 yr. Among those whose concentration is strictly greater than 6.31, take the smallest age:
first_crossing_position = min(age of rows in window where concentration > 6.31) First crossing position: 666.0 yr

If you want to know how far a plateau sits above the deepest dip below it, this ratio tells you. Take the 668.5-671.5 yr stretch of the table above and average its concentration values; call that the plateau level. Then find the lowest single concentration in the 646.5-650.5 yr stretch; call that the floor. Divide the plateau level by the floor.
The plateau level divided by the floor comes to 1.03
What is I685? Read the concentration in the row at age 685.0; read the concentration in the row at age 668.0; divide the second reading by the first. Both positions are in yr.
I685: 1.01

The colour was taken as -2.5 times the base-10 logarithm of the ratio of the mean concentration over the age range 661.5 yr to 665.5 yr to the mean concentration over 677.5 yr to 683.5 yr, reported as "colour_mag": -0.025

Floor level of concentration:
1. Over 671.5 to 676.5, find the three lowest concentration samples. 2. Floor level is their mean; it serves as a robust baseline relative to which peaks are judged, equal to 6.28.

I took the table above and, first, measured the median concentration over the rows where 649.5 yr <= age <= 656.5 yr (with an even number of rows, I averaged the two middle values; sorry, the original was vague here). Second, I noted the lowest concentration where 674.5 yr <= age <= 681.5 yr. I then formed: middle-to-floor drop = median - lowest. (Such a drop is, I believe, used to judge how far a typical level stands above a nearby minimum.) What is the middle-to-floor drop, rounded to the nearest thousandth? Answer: 0.420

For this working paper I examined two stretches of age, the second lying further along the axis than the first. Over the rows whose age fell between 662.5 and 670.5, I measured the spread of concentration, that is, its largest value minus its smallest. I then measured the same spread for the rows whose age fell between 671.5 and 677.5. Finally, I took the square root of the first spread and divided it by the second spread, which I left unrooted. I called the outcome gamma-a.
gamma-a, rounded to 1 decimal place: 1.1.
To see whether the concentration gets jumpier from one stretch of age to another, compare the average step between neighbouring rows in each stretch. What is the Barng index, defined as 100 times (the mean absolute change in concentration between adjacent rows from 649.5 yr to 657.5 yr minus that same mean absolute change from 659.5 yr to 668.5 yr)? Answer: 21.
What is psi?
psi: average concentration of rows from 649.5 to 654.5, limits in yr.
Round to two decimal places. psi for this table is 6.44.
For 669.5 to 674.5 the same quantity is 6.30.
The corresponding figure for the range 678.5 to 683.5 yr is 6.51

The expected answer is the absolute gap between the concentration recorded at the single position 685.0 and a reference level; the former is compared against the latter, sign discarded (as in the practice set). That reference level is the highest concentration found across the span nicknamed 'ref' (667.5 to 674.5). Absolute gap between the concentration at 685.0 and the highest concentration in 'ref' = 0.2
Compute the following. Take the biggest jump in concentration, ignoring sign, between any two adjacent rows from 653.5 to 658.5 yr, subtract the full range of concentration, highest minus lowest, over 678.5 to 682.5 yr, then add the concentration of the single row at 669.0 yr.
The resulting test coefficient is 6.35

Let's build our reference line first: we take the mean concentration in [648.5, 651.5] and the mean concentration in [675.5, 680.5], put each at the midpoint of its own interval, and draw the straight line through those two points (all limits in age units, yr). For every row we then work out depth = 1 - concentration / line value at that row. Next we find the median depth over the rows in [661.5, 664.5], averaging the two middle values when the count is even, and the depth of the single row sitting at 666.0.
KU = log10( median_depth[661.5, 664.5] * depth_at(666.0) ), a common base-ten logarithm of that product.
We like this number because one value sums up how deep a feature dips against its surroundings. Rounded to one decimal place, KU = -2.9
